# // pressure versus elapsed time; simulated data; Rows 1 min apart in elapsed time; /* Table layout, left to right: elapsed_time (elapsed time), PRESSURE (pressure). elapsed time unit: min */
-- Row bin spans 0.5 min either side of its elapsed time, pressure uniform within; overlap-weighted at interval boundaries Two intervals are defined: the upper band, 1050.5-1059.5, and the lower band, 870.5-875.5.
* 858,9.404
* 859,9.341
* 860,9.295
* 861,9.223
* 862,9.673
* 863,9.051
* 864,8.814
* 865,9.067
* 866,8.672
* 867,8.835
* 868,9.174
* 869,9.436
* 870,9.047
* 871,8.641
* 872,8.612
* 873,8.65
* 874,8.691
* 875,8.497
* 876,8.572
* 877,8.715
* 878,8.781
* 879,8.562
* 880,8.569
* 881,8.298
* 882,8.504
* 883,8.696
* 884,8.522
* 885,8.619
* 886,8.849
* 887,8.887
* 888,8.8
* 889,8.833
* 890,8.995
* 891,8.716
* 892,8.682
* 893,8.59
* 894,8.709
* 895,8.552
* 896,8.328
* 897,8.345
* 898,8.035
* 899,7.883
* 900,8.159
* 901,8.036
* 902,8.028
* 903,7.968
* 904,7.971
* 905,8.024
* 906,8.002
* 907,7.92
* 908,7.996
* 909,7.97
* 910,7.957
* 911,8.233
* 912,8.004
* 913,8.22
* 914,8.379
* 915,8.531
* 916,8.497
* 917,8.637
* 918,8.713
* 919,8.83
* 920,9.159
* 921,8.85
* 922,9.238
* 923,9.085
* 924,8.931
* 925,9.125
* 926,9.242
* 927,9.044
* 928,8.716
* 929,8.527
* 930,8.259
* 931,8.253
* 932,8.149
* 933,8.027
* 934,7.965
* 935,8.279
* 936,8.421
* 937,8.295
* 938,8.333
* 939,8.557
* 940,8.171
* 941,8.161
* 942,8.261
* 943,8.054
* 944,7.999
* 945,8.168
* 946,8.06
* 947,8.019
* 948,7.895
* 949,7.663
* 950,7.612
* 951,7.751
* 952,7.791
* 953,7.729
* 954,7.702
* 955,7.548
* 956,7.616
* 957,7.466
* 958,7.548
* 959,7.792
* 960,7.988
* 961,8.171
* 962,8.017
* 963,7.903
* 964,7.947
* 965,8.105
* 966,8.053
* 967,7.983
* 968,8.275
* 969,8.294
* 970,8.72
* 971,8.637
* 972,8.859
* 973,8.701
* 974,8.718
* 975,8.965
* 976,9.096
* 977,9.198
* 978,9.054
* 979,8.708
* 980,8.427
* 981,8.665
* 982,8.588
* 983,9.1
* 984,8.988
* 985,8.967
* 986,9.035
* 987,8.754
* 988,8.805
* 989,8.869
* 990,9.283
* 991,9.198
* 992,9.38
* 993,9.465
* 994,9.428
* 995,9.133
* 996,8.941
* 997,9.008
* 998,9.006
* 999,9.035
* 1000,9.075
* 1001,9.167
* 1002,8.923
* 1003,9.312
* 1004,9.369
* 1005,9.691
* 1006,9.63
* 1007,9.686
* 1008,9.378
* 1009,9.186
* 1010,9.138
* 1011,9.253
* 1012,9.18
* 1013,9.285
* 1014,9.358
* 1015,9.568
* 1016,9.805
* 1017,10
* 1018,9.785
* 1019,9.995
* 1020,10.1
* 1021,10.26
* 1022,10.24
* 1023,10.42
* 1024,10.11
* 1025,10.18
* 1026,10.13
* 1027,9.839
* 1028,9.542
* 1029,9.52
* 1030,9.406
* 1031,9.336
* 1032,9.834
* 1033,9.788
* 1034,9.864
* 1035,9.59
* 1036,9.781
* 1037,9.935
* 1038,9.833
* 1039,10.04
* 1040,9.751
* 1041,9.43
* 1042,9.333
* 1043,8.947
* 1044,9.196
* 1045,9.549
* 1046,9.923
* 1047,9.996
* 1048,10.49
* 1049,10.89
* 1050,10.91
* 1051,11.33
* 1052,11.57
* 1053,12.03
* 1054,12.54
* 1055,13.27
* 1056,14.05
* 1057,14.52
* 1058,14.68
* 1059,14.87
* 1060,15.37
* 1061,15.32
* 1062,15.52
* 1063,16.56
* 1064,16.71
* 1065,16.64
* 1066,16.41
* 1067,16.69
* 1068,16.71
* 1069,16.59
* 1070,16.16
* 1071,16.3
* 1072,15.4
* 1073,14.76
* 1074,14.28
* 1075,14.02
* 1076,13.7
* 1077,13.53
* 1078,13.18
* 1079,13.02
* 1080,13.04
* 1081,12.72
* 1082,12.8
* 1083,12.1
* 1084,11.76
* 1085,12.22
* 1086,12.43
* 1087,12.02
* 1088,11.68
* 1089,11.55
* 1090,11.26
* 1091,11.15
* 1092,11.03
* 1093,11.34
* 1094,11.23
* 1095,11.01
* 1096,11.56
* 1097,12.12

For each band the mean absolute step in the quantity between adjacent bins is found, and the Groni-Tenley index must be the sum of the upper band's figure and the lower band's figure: 0.52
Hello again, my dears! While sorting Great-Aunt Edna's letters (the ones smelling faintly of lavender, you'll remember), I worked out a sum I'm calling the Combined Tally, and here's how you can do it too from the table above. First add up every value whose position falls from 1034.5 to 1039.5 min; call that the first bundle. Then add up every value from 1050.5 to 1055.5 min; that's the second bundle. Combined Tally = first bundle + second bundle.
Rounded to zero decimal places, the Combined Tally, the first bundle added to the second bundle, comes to 110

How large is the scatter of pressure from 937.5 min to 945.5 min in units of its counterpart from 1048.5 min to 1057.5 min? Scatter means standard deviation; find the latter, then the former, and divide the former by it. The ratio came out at 0.13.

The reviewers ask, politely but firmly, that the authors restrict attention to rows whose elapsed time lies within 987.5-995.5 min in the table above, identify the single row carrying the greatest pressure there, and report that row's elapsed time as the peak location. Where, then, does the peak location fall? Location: 993 min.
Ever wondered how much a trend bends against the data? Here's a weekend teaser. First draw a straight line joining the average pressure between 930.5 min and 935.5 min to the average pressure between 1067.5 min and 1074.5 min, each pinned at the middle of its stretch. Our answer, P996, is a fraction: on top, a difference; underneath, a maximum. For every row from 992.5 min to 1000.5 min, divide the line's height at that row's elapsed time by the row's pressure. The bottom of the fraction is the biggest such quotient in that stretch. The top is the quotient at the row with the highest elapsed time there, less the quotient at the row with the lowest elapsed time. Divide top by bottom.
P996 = 0.07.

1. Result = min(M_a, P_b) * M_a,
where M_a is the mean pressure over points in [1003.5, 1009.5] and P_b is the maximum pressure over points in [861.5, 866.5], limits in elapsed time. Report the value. 90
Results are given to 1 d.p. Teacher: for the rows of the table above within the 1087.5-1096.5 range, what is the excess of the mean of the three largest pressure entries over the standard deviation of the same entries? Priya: 11.4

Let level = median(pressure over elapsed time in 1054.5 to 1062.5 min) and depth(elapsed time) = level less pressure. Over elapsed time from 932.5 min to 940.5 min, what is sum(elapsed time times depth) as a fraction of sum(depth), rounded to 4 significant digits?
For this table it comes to 936.5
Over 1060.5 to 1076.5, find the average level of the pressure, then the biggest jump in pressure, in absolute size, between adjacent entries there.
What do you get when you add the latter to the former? 16.8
